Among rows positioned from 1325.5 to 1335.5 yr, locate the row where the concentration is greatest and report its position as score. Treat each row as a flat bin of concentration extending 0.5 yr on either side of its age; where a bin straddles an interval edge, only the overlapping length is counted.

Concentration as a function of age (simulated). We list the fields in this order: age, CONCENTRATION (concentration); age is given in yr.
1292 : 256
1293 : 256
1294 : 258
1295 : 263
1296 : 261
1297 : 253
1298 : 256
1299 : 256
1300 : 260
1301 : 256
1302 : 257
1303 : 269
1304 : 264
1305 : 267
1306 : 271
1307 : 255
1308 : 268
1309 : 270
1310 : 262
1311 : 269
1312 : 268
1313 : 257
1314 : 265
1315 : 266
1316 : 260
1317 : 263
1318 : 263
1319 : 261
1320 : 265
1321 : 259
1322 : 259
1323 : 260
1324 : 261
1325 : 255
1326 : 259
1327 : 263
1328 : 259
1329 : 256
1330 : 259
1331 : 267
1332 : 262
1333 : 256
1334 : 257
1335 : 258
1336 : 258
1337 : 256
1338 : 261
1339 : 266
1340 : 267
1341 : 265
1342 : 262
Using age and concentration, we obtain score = 1331 yr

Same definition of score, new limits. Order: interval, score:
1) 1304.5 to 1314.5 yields 1306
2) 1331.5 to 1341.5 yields 1340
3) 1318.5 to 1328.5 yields 1320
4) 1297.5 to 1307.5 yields 1306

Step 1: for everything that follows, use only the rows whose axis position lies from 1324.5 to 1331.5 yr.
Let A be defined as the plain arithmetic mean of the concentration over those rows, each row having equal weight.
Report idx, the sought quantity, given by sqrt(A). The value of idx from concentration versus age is 16.1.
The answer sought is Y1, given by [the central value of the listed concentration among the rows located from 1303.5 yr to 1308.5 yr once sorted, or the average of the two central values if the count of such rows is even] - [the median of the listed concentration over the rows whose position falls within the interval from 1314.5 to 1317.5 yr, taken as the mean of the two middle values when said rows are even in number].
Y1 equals 4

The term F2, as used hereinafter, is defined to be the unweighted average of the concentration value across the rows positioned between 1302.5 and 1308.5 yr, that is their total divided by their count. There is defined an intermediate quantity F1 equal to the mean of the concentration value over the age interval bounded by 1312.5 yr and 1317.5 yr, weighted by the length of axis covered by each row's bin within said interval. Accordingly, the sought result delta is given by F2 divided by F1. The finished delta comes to 1.01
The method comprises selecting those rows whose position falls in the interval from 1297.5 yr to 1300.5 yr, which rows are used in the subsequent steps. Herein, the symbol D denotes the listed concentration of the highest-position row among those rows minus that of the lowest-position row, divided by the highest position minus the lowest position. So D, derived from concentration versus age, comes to 2.0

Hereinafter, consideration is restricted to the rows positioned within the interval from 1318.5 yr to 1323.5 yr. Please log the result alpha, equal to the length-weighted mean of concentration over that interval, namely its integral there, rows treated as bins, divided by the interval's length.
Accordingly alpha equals 261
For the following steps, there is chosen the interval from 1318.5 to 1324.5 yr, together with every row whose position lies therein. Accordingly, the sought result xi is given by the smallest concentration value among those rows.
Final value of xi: 259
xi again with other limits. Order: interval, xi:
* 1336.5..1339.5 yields 256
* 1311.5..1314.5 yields 257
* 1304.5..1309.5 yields 255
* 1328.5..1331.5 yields 256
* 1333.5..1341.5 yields 256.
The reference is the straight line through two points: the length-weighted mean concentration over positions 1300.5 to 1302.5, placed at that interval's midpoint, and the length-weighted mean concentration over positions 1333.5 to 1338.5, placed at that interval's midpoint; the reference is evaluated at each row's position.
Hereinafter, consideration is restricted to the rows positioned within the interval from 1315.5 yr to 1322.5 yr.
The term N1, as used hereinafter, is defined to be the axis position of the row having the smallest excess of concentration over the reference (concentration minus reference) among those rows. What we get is 1322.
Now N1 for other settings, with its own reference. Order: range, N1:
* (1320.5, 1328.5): 1325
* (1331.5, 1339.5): 1337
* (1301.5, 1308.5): 1307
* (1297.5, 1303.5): 1301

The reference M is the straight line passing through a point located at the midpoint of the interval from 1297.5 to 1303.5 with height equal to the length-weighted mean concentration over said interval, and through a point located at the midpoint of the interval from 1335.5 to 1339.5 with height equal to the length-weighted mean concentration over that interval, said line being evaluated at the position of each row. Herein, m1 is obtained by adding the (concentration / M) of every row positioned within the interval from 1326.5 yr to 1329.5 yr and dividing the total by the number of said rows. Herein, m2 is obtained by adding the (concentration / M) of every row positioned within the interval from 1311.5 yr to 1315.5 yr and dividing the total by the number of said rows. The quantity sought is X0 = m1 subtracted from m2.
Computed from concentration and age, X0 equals 0.020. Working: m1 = 1.00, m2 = 1.02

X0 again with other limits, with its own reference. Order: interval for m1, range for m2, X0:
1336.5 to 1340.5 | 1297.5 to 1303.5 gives -0.009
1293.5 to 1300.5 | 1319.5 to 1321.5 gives 0.012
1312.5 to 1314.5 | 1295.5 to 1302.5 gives -0.014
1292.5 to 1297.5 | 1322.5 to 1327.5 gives 0.001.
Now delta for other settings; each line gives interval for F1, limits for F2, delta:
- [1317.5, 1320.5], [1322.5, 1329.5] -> 0.98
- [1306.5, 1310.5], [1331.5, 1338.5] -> 0.98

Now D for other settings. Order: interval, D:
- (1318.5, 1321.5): -1.0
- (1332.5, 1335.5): 1.0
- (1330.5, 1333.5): -5.5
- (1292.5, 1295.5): 3.5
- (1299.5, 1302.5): -1.5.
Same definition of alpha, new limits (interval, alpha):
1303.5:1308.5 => 265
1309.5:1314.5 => 264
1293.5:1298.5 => 258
